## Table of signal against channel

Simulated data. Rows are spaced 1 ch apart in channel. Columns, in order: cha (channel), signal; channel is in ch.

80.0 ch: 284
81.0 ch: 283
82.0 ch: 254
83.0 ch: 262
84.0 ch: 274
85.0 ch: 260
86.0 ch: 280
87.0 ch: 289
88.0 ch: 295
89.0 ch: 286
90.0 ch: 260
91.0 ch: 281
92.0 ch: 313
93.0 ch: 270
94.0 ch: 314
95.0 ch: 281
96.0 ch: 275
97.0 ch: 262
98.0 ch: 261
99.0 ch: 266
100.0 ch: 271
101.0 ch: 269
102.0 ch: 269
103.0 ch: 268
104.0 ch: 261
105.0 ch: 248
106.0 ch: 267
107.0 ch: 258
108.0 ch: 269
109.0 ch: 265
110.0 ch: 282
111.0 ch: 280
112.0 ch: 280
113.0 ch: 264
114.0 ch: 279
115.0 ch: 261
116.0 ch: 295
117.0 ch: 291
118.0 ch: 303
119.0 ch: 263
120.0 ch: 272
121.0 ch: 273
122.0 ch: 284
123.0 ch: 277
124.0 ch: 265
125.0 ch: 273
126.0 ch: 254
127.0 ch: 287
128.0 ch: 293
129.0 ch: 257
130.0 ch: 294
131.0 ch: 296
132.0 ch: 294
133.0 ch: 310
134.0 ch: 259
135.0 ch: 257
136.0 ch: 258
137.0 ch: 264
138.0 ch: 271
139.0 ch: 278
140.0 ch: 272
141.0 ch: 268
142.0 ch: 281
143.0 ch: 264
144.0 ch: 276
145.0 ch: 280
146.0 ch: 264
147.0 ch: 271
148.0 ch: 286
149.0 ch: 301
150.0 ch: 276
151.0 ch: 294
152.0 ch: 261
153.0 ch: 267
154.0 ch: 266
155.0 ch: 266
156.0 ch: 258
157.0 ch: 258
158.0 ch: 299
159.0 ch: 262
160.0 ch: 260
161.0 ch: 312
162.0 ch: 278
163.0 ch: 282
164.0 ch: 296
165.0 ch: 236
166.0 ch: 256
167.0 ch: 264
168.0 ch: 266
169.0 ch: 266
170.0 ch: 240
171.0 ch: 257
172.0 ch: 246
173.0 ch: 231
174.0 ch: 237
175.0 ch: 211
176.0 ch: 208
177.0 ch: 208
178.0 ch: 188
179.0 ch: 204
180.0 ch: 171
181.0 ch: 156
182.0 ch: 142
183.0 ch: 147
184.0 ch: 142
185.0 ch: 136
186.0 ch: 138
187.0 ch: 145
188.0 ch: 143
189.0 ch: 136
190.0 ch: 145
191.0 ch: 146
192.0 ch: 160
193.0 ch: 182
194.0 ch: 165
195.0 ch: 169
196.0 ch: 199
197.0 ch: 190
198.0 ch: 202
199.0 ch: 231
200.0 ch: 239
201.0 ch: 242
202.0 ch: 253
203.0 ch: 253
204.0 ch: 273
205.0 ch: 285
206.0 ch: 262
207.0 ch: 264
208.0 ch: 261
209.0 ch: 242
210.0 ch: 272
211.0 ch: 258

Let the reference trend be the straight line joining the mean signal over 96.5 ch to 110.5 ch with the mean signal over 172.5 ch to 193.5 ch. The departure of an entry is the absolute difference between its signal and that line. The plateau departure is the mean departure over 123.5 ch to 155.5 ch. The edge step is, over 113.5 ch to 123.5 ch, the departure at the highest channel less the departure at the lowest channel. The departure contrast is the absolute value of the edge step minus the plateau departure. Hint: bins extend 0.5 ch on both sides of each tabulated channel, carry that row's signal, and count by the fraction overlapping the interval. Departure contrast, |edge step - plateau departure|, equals 44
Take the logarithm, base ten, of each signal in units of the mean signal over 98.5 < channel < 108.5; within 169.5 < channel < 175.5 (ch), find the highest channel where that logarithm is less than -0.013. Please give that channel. 175.0 ch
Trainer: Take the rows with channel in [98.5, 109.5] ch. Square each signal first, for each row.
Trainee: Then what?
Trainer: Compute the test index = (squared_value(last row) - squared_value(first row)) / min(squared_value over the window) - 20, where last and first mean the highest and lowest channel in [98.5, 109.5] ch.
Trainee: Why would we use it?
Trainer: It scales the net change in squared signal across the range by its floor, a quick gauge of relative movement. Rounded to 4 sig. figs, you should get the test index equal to -20.01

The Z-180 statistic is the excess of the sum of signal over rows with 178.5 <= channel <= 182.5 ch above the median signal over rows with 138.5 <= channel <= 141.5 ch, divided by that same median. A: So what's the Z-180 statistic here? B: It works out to 1.5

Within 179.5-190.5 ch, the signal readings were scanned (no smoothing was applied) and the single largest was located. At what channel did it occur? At 180.0 ch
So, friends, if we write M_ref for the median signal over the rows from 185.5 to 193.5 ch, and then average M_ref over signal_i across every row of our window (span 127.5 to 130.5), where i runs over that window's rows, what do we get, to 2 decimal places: 0.52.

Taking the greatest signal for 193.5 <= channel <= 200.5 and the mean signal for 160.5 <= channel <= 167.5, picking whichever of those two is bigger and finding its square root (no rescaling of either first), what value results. 16.6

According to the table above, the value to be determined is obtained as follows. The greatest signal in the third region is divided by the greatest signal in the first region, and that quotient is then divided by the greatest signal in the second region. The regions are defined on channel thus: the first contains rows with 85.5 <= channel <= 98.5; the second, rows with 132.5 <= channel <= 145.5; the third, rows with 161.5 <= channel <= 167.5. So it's 0.0030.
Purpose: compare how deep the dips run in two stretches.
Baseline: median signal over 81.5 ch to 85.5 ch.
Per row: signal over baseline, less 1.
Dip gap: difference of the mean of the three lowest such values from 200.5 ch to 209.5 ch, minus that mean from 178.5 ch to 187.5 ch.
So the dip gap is 0.41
